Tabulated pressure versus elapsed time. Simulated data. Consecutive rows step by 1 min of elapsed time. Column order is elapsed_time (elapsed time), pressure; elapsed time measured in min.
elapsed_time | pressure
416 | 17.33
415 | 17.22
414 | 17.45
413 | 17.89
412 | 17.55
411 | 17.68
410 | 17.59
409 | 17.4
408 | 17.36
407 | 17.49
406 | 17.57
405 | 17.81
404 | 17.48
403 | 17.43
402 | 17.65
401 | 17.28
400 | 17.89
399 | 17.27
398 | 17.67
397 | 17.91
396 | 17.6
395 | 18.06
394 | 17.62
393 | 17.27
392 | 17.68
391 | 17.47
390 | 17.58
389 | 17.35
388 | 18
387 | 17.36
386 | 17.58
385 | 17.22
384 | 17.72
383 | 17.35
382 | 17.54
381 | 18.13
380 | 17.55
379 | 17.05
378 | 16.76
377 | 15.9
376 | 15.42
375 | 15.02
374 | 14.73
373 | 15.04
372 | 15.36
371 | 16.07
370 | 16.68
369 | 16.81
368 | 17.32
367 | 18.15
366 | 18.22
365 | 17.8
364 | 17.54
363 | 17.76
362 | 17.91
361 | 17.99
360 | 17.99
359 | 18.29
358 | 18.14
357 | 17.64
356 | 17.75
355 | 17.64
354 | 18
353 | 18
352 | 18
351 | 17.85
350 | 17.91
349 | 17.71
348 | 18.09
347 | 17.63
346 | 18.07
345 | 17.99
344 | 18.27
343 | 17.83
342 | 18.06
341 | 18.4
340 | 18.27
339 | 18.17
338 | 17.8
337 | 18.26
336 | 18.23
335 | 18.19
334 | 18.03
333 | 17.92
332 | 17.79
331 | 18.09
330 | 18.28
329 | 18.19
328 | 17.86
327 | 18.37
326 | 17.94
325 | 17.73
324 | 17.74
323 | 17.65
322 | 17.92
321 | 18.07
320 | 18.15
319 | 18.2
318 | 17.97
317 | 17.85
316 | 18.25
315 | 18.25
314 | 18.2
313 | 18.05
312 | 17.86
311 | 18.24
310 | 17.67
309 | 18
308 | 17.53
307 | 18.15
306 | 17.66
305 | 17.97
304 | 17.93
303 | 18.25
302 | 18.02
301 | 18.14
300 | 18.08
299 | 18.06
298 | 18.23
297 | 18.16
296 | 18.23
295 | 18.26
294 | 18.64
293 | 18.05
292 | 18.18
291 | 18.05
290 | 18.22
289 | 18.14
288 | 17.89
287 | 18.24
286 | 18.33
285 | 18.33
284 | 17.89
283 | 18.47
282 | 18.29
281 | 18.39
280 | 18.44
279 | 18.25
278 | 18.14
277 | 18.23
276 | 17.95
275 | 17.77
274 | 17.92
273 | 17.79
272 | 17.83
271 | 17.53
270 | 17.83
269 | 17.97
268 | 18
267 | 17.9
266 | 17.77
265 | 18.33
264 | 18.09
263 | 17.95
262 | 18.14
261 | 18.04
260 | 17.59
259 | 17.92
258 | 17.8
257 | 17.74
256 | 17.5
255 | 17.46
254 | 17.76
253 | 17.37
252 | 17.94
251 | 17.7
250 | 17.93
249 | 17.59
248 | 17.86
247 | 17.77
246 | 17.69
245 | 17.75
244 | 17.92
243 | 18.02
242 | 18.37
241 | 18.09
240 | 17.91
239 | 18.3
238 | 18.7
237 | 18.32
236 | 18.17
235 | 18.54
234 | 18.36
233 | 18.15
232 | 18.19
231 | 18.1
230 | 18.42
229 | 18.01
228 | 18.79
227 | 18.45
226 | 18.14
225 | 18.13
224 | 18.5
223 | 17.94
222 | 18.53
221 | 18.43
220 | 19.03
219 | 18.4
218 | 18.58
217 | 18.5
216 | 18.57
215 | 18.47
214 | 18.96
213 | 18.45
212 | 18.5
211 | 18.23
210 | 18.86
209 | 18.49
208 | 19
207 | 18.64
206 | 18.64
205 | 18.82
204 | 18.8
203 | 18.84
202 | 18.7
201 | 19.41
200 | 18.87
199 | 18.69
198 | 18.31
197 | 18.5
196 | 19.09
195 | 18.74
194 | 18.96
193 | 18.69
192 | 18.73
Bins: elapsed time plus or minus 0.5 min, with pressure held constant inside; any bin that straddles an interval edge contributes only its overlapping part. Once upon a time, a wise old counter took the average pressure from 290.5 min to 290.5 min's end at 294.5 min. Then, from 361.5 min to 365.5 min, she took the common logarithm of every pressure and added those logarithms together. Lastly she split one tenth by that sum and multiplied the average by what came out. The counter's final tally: 0.365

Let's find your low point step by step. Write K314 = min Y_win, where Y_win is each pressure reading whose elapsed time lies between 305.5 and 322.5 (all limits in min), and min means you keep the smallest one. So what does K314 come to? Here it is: 17.53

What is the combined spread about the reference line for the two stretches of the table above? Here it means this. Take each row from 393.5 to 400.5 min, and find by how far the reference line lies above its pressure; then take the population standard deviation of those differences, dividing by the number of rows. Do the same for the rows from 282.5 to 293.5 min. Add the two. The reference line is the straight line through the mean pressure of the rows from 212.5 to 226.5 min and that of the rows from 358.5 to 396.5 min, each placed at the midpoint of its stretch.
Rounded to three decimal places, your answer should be 0.406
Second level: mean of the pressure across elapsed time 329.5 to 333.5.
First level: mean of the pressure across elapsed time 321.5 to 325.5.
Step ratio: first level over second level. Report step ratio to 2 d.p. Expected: 0.99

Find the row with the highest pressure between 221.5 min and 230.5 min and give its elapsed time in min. 228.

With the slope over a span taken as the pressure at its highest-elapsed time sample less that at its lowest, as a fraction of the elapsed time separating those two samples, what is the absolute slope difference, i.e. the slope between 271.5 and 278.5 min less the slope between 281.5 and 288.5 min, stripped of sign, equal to 0.12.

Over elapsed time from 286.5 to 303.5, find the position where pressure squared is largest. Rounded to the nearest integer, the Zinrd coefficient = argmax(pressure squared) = 294 min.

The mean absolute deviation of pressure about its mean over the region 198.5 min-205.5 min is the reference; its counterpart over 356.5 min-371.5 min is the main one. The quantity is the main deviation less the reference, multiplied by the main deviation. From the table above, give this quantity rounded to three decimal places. 0.166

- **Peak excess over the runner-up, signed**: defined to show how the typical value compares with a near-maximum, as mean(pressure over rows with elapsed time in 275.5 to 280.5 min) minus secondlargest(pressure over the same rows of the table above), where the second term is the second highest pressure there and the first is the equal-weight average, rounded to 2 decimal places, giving -0.05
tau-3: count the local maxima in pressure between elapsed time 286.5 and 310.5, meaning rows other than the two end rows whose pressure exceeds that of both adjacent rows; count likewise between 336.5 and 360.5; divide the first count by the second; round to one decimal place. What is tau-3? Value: 1.3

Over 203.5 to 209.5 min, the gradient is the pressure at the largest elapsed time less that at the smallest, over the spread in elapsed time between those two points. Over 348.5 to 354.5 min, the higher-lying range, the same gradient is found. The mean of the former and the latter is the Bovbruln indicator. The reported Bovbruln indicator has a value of 0.00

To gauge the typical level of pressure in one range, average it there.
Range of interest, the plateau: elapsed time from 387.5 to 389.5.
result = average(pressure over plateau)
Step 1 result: 17.7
